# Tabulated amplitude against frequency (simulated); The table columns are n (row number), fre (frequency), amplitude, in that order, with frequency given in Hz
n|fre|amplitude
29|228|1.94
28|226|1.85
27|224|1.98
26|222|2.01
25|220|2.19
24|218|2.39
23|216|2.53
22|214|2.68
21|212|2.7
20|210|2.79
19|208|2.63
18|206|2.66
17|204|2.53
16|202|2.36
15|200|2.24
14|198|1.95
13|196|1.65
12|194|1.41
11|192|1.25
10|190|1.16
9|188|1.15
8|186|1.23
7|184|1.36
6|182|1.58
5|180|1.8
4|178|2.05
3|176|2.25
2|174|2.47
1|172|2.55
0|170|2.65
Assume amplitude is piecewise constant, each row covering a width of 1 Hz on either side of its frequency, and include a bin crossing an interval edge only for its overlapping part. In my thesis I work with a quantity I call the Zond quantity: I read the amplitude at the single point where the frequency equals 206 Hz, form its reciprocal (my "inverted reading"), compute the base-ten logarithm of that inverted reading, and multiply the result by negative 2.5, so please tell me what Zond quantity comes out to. 1.06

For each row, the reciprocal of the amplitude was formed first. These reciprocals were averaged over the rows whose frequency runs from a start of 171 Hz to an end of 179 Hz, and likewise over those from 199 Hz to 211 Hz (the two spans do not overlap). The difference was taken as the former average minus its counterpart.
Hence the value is 0.04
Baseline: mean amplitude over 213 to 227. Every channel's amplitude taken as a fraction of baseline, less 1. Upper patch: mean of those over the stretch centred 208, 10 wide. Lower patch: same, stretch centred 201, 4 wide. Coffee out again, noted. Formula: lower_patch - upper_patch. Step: -0.2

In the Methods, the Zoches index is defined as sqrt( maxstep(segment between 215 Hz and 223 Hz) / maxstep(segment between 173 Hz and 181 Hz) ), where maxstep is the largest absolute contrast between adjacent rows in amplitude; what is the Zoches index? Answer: 0.89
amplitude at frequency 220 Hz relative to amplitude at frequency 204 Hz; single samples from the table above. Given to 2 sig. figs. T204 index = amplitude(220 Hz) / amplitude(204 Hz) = 0.87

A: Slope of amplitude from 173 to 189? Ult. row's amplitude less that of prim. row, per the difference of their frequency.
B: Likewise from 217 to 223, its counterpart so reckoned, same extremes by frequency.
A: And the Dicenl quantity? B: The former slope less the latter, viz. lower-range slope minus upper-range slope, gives 0.00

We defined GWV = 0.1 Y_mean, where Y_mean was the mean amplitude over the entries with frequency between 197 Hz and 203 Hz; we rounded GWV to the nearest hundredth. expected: 0.22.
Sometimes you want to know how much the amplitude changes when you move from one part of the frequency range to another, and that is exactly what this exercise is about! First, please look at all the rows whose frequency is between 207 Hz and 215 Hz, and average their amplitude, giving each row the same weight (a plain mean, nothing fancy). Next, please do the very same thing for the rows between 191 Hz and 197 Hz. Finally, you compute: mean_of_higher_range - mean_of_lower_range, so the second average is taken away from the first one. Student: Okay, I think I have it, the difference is 1.3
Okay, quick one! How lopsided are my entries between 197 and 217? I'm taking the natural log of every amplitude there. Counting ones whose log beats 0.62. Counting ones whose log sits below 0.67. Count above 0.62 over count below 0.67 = 10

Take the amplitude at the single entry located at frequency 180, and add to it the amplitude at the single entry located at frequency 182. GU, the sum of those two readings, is 3.38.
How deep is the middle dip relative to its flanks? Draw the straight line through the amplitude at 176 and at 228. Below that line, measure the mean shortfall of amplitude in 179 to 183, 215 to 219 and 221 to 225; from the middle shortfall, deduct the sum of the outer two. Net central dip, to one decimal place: -1.0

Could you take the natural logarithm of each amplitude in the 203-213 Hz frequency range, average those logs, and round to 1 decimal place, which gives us 1.0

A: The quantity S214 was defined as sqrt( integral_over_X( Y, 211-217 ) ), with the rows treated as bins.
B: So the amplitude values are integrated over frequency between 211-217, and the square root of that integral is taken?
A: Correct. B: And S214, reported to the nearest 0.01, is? 3.98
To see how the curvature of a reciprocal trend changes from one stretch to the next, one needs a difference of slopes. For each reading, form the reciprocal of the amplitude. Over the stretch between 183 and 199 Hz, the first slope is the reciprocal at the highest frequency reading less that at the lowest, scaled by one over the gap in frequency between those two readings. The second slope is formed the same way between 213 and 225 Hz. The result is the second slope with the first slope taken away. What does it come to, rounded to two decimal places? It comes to 0.03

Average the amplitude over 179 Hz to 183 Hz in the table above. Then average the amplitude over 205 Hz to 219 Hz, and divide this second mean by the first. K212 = 1.6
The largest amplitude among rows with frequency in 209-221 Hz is 2.79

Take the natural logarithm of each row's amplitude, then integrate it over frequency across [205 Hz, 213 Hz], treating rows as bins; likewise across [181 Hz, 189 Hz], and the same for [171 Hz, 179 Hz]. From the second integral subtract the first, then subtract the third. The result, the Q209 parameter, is -12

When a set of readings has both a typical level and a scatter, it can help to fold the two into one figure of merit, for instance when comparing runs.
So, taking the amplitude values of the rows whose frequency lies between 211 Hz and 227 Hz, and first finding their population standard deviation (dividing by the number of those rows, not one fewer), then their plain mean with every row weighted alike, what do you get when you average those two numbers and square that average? 1.7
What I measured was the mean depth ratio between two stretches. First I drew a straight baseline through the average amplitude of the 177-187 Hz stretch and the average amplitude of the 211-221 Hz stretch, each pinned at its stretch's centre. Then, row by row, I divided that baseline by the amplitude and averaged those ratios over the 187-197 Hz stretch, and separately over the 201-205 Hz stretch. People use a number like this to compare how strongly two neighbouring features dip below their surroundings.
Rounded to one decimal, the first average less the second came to 0.5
